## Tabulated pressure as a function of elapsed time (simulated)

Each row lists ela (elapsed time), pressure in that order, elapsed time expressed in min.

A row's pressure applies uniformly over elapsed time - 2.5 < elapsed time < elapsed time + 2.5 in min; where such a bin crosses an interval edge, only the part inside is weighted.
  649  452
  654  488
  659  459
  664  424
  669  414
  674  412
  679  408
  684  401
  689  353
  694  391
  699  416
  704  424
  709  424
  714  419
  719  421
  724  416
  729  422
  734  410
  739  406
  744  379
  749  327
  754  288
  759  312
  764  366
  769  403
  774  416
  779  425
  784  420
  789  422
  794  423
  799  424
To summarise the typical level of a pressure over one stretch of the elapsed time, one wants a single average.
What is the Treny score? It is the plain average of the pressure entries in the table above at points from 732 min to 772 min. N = 361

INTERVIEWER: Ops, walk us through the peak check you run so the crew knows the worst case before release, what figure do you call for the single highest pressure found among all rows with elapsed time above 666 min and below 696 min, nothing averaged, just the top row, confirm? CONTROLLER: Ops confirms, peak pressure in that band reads 414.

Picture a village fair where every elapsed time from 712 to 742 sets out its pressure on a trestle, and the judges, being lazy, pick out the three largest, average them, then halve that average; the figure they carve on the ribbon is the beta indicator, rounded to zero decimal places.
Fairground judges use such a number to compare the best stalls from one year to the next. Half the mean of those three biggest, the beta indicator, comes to 210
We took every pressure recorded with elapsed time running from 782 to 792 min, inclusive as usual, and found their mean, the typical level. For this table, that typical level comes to 421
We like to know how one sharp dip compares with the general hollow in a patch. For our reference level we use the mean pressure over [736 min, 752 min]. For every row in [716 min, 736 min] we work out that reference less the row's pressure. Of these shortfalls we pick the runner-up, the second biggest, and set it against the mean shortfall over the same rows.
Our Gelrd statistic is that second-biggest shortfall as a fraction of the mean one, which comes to 0.97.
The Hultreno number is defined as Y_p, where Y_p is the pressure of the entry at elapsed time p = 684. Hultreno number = 401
